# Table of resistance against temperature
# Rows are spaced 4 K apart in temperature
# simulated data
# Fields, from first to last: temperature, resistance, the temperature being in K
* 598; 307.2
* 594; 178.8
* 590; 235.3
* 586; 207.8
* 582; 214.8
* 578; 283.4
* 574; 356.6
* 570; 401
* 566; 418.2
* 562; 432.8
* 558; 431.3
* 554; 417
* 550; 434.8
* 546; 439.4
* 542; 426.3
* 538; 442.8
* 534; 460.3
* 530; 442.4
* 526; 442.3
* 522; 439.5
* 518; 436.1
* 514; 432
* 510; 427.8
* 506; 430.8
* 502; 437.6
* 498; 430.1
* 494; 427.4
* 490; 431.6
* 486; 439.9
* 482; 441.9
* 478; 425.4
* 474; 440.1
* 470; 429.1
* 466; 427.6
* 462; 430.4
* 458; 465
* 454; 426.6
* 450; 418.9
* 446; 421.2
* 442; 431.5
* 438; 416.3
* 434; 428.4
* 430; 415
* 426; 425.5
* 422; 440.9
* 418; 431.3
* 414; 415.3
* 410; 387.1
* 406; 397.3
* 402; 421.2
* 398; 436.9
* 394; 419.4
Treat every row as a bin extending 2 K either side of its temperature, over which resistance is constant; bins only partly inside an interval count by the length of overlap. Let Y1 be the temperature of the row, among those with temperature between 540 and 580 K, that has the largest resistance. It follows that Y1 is 546 K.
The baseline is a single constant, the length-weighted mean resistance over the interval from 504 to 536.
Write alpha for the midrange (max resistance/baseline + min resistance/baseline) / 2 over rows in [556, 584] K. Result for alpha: 0.74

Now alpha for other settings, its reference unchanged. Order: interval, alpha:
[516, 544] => 1.01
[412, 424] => 0.98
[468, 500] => 0.99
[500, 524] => 0.99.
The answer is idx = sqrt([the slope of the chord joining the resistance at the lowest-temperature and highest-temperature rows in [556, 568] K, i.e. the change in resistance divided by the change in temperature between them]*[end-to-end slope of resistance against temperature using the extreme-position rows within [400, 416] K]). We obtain 0.90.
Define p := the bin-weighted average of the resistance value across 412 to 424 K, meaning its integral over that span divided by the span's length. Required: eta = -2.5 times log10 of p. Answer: -6.58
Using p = 429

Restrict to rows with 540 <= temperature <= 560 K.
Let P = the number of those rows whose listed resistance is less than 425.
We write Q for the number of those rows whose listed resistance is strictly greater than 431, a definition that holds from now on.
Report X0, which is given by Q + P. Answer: 4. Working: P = 1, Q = 3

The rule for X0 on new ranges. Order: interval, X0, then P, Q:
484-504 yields 3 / 0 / 3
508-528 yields 4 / 0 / 4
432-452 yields 4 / 3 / 1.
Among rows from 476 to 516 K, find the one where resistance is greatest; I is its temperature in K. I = 482 K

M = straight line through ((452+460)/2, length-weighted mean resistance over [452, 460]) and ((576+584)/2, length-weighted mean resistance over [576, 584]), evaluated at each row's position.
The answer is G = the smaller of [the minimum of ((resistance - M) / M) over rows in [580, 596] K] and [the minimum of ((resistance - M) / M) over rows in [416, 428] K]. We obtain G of -0.21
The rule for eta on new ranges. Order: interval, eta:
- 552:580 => -6.48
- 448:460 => -6.60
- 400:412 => -6.51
